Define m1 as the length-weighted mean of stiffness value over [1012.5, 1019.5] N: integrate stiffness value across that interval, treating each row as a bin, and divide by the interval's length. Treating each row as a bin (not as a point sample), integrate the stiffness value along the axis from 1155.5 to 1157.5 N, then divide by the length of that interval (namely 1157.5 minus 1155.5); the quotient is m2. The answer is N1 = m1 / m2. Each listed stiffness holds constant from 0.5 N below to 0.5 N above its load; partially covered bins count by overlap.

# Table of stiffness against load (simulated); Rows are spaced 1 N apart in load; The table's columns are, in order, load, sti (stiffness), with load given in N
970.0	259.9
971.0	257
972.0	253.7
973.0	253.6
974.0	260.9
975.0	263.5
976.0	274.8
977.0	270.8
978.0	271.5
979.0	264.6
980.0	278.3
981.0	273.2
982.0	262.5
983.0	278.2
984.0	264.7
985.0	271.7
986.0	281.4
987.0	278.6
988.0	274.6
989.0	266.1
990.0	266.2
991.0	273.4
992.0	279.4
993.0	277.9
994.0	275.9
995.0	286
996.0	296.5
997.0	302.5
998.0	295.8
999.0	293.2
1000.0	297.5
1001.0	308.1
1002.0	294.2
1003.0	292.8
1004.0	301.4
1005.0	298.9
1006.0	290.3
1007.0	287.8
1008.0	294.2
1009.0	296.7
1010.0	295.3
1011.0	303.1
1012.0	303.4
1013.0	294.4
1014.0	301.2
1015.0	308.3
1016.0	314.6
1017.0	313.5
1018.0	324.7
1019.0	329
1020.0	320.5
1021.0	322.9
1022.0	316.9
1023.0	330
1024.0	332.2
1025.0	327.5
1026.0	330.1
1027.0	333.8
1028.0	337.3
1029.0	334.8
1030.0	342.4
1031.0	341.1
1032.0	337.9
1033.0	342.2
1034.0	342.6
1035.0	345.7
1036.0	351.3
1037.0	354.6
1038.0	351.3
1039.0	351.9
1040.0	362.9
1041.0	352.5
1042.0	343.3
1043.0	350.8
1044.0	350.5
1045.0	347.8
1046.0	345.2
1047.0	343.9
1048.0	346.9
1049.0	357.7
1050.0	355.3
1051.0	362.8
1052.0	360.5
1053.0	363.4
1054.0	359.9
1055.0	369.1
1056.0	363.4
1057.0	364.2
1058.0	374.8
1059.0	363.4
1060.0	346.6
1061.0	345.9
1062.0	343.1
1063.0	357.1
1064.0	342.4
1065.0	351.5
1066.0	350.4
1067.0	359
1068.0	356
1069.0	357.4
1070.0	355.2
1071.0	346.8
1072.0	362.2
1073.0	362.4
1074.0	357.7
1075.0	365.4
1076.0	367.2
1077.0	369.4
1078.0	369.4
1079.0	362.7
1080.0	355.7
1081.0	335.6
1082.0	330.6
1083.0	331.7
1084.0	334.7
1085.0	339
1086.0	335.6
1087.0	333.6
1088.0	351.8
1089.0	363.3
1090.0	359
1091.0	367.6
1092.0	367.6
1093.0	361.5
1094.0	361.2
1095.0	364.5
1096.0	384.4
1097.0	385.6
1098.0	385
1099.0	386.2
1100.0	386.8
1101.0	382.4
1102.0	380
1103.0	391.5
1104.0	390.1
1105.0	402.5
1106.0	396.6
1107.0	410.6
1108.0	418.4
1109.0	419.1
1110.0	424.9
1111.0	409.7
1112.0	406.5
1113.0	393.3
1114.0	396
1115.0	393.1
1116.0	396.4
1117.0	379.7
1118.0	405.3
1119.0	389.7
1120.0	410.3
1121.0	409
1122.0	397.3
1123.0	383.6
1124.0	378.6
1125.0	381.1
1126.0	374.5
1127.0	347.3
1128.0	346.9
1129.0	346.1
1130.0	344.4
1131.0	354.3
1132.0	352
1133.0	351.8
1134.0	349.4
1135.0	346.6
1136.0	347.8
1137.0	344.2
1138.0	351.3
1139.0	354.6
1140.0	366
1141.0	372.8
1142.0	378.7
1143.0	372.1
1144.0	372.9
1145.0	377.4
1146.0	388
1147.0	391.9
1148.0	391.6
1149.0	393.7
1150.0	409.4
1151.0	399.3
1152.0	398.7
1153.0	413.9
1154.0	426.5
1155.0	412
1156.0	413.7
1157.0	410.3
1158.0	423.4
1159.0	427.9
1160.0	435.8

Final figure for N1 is 0.76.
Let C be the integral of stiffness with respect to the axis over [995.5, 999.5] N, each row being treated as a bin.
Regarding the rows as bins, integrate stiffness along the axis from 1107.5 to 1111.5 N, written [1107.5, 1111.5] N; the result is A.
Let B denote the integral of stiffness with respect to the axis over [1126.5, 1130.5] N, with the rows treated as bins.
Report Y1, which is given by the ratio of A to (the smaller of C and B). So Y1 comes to 1.41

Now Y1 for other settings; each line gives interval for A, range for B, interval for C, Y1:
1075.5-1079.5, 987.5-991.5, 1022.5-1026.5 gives 1.36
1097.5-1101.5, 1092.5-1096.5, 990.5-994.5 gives 1.39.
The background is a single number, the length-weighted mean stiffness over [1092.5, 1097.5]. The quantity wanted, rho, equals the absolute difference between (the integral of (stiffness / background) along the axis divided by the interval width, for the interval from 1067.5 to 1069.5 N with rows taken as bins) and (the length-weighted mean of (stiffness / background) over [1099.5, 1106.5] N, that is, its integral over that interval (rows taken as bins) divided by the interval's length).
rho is 0.090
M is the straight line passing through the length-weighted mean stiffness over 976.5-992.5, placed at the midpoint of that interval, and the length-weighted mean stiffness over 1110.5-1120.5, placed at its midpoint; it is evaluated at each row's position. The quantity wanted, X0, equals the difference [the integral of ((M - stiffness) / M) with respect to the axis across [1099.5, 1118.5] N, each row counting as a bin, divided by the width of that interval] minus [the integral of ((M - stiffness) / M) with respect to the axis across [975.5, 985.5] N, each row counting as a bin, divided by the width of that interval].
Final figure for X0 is -0.009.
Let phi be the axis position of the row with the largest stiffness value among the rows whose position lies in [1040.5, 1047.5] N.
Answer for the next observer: 1041.0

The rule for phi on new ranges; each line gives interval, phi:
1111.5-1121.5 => 1120.0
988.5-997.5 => 997.0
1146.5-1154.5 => 1154.0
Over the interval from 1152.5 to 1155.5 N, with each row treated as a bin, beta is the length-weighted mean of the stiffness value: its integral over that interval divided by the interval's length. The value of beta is 417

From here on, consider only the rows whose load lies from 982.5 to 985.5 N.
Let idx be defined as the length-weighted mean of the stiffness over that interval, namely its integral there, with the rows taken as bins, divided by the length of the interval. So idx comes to 272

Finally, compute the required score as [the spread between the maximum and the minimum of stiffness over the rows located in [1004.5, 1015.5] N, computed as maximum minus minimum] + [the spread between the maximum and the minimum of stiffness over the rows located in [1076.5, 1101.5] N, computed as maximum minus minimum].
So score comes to 77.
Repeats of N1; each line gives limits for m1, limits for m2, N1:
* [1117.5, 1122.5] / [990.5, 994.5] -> 1.45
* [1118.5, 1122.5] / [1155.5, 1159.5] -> 0.96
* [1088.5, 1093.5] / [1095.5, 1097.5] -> 0.94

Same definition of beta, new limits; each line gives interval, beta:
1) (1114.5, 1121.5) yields 398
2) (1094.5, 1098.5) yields 380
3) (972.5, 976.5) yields 263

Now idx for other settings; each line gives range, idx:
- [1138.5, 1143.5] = 369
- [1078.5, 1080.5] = 359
